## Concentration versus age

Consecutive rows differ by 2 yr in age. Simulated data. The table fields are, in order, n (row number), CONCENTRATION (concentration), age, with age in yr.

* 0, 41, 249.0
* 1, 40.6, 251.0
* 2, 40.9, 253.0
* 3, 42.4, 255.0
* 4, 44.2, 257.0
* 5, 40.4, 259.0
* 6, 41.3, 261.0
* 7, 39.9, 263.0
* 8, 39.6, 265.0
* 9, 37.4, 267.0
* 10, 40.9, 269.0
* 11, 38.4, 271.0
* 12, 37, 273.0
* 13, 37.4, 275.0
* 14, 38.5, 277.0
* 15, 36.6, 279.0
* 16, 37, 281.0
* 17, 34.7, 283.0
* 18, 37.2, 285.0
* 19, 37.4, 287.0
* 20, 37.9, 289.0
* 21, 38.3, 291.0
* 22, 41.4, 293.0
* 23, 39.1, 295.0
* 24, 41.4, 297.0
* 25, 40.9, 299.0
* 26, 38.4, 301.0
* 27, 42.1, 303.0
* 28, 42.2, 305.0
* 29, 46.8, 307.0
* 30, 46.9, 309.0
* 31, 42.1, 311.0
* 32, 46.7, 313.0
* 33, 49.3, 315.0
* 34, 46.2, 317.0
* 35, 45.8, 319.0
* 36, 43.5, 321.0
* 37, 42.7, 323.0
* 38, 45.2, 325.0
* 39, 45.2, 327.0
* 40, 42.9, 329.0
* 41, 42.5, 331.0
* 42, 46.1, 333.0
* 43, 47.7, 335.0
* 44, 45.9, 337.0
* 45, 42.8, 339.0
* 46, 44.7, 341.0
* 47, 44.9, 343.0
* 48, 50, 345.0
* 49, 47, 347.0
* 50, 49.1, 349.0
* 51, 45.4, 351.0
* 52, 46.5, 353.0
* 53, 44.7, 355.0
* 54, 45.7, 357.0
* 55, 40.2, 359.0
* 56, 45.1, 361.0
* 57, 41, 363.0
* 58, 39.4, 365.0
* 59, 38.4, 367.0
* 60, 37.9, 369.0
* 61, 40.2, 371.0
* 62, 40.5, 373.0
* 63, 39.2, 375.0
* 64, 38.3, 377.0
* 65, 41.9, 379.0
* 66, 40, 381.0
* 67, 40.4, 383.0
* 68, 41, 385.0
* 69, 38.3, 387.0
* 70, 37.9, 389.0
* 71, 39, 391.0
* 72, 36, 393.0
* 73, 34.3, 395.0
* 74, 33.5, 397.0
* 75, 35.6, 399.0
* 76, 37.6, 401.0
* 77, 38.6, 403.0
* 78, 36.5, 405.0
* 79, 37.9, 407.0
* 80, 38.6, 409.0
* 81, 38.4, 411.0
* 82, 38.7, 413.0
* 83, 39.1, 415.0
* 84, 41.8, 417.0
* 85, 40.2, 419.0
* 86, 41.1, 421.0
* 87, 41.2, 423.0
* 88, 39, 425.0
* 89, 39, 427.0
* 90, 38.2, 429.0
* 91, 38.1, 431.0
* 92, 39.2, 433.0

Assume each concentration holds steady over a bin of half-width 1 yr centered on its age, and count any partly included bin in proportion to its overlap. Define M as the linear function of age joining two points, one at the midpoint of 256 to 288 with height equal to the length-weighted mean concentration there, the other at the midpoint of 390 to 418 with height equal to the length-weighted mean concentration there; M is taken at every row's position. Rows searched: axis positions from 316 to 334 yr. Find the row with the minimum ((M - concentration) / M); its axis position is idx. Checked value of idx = 333.0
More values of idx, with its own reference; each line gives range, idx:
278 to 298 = 297.0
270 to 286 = 277.0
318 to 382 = 345.0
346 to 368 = 349.0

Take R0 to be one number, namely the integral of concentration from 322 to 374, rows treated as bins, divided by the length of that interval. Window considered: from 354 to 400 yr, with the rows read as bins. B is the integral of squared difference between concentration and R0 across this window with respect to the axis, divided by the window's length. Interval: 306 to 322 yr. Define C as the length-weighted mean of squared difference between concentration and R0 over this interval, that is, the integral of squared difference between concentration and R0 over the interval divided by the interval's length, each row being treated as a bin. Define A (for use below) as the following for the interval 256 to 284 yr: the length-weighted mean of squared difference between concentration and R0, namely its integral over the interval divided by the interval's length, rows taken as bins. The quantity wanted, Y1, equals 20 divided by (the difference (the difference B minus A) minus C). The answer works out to -1.8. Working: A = 32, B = 29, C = 8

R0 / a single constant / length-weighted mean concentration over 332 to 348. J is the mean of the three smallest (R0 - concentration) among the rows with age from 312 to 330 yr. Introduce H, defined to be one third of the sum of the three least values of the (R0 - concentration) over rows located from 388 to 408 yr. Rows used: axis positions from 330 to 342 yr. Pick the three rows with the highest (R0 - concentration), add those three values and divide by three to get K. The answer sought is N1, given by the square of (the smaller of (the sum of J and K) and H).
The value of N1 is 2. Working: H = 8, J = -1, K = 3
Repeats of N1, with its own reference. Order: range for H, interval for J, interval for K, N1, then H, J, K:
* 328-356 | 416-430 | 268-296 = 8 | -3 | 5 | 10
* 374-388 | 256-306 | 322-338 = 25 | 5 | 3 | 3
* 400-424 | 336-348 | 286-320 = 23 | 5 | -1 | 8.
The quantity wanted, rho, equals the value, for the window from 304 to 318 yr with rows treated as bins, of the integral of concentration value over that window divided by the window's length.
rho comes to 46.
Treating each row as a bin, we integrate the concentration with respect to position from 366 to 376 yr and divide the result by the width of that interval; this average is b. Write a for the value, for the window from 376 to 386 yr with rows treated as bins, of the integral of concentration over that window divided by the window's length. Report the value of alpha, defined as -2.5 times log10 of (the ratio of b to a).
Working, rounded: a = 40.3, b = 39.2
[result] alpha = 0.03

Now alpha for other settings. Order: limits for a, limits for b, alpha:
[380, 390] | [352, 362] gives -0.13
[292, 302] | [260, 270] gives 0.01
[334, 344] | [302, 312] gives 0.03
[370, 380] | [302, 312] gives -0.10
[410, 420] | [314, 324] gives -0.15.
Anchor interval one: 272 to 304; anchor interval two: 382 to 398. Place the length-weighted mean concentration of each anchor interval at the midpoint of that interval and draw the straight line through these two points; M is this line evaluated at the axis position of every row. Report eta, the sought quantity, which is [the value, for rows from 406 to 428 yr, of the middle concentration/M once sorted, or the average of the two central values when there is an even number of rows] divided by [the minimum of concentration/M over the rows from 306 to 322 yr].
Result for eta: 0.95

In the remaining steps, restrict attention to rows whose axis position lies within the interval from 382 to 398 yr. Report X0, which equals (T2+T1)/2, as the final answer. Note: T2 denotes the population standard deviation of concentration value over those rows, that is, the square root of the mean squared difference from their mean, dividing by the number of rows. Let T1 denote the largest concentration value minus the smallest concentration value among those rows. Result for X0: 5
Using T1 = 7.5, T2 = 2.6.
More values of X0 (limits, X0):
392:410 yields 3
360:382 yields 5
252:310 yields 8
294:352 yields 7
